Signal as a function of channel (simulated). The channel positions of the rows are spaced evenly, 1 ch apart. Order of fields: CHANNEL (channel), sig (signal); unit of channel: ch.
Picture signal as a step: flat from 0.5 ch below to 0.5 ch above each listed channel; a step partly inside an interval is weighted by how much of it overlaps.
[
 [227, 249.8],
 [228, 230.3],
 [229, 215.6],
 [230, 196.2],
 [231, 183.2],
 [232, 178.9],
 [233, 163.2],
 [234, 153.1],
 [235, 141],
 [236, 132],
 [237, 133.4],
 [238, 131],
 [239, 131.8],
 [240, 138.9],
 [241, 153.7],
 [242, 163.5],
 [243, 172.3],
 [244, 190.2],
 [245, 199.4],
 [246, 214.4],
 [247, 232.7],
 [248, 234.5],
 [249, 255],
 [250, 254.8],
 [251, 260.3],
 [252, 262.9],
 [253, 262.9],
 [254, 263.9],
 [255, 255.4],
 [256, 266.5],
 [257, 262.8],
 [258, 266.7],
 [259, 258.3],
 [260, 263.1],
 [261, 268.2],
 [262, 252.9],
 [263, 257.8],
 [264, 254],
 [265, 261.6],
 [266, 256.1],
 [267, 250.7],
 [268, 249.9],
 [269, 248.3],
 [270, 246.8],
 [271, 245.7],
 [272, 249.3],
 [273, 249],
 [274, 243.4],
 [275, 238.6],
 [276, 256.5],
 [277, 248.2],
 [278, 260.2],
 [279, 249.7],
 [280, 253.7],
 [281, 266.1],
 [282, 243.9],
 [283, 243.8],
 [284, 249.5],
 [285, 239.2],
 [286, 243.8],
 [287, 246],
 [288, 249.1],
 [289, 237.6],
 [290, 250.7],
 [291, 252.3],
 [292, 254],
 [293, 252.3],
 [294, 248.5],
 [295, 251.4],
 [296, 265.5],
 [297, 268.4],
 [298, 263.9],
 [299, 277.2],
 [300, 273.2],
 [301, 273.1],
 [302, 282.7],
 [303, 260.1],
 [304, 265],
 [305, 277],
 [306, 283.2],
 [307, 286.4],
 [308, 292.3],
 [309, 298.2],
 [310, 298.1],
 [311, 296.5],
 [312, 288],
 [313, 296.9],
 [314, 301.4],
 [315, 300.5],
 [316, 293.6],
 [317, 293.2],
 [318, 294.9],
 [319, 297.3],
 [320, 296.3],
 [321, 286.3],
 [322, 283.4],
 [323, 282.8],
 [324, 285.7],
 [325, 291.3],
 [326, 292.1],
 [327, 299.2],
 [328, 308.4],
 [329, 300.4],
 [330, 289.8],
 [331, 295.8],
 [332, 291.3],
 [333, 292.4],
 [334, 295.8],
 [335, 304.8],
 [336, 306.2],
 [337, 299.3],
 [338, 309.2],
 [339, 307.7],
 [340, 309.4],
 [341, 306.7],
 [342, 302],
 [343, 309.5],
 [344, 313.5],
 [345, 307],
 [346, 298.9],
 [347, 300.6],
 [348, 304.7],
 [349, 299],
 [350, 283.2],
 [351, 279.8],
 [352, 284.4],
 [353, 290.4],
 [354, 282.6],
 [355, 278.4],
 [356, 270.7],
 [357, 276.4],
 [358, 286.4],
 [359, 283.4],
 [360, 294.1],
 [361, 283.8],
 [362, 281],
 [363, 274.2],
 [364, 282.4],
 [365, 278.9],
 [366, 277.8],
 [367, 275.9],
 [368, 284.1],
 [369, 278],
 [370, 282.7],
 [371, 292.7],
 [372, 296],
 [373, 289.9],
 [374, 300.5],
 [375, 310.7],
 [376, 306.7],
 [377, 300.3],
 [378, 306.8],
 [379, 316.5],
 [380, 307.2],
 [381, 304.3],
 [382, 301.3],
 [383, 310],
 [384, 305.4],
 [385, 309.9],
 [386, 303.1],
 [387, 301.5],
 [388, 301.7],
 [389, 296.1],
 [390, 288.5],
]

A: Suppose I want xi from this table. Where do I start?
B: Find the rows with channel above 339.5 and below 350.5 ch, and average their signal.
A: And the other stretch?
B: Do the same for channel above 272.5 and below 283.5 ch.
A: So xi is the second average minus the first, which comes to -53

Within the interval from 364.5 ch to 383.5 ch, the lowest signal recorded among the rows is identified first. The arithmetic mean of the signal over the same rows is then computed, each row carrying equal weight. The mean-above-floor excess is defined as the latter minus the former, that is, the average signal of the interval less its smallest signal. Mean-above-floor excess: 20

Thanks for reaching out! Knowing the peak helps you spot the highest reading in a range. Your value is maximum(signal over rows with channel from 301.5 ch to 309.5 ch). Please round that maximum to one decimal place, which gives 298.2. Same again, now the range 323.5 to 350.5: 313.5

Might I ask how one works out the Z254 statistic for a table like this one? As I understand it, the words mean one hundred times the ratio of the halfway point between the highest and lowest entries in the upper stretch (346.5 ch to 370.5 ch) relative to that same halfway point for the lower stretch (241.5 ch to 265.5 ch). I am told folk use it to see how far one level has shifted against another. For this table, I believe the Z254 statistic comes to 133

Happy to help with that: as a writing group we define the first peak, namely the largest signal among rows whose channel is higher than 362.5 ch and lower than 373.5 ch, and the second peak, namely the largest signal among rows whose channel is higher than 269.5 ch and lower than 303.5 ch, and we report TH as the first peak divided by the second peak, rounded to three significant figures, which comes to 1.05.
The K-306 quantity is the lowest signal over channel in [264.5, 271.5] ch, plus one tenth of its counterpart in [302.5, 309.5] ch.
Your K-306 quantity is 272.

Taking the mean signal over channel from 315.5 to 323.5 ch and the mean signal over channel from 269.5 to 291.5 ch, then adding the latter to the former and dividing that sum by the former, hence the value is 1.85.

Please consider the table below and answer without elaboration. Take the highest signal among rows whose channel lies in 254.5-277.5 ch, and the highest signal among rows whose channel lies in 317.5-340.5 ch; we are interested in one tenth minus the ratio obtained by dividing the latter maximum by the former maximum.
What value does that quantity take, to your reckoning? -1.05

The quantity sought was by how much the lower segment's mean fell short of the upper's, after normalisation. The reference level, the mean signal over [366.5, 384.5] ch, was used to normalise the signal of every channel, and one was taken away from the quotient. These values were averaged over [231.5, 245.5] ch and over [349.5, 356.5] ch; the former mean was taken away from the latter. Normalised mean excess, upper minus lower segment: 0.421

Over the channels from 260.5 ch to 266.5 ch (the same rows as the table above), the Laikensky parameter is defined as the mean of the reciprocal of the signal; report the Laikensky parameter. 0.0039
